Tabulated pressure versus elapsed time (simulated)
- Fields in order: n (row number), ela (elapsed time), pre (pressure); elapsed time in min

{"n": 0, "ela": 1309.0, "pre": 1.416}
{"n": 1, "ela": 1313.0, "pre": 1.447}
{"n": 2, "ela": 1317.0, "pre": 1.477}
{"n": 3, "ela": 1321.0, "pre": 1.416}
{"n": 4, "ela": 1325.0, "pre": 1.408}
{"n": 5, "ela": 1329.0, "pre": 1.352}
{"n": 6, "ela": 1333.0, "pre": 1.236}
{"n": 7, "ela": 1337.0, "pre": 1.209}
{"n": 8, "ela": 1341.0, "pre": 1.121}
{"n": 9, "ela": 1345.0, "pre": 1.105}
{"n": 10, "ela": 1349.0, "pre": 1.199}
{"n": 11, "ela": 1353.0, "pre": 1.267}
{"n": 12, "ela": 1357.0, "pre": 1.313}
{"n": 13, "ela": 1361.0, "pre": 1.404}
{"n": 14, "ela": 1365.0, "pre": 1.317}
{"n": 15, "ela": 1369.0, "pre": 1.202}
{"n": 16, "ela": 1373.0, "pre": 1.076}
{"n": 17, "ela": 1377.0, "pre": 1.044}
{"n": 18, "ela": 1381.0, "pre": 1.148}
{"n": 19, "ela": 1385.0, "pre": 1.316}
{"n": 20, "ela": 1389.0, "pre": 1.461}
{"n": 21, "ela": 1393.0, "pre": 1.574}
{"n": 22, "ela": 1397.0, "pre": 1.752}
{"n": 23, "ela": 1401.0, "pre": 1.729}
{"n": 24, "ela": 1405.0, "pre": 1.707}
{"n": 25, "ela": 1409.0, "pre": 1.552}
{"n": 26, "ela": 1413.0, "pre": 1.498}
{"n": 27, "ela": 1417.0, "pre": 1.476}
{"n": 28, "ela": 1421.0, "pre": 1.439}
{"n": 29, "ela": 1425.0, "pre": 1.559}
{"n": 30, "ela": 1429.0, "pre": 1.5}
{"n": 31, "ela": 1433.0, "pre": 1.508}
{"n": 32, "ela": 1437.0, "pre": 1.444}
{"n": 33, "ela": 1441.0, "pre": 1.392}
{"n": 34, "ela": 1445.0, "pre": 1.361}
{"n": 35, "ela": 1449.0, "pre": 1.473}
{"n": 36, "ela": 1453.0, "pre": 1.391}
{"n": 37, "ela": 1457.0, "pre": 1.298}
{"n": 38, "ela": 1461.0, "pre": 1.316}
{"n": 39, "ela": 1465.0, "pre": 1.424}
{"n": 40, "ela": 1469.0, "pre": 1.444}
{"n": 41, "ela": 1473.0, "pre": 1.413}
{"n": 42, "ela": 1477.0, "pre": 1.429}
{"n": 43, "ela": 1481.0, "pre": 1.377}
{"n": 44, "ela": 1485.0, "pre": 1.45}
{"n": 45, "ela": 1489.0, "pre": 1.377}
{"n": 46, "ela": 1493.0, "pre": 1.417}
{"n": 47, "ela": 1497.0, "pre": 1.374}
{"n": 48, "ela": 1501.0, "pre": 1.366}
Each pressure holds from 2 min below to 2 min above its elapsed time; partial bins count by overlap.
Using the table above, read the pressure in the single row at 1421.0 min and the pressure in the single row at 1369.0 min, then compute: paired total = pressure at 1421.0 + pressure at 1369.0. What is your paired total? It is 2.64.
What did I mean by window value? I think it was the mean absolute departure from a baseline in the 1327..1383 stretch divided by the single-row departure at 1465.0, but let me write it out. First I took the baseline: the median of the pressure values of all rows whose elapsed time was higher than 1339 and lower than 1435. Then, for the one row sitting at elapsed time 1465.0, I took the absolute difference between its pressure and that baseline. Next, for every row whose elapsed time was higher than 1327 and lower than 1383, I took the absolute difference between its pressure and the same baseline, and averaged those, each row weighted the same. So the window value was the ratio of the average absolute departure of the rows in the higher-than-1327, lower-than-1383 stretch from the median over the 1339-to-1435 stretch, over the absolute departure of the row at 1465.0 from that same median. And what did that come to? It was 83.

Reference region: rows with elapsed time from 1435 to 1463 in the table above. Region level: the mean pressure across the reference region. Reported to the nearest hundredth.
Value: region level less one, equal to 0.38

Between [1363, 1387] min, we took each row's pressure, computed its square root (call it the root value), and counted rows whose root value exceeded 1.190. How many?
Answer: 0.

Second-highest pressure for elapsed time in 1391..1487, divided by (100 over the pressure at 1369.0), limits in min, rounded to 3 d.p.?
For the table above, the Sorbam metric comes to 0.021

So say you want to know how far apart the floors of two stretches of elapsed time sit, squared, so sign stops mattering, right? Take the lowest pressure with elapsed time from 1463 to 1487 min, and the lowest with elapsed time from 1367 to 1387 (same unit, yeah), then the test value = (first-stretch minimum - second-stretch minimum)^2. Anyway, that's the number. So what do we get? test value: 0.11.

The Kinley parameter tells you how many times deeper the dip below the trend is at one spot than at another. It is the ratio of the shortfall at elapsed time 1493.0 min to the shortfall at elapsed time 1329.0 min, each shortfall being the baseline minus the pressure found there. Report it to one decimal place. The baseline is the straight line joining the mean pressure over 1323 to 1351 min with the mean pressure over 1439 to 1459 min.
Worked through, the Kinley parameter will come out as -0.2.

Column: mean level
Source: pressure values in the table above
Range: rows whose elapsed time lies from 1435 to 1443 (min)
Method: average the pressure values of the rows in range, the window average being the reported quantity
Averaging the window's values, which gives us 1.42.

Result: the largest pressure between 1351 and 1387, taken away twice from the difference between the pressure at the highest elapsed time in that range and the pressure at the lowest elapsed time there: -2.76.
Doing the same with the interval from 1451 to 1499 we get -2.92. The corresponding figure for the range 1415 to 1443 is -3.20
